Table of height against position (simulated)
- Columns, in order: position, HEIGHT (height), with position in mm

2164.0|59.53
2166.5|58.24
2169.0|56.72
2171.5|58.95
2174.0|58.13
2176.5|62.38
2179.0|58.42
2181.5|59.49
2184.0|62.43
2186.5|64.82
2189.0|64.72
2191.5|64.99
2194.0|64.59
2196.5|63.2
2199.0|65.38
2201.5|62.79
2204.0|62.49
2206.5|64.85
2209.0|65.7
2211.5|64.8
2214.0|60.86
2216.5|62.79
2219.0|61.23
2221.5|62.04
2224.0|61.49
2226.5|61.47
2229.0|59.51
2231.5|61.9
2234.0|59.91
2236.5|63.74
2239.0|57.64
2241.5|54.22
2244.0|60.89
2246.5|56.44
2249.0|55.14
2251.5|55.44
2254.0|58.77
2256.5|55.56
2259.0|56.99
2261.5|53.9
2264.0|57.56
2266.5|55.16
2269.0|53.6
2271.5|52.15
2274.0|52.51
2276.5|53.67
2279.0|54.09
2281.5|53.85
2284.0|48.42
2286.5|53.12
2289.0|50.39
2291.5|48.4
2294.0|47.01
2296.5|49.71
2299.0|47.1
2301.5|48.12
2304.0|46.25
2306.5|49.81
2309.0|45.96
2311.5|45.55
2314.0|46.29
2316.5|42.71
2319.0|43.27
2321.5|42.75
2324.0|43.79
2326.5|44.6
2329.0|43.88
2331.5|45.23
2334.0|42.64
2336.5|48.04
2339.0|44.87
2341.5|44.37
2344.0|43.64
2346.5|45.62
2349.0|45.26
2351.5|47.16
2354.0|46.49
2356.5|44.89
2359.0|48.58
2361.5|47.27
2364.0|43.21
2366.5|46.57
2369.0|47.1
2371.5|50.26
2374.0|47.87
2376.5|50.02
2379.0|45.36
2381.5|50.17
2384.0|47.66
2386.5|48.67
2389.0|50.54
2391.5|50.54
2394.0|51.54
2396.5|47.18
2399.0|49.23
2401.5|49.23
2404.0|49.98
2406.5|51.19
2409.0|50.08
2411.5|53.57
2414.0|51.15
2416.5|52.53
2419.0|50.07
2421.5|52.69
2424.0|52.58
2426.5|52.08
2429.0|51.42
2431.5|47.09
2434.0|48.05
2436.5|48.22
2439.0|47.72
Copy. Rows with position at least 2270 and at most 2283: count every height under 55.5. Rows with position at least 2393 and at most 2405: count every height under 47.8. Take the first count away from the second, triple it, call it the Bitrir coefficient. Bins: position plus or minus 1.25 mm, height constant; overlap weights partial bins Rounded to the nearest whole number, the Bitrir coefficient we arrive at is -12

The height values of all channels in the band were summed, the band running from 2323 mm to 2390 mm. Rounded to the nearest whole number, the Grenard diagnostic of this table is 1254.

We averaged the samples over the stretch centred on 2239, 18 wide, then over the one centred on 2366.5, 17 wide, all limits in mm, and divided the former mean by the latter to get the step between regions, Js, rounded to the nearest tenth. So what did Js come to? 1.3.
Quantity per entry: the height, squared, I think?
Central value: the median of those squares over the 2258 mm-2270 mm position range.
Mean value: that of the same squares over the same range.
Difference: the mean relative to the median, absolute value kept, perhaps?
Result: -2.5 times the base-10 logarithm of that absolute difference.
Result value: -3.8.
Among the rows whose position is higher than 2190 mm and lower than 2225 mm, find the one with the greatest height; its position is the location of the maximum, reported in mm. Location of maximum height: 2209.0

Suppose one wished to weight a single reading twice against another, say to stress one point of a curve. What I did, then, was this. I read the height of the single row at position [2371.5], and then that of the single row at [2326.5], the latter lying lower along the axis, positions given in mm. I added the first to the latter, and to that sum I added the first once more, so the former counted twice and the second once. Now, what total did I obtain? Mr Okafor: 145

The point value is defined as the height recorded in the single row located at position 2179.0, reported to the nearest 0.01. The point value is 58.42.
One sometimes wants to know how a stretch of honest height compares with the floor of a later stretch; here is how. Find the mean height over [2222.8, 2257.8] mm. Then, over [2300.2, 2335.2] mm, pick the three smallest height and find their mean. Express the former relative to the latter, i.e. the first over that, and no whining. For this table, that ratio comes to 1.38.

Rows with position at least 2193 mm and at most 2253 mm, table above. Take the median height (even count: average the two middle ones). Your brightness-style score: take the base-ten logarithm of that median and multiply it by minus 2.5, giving -4.48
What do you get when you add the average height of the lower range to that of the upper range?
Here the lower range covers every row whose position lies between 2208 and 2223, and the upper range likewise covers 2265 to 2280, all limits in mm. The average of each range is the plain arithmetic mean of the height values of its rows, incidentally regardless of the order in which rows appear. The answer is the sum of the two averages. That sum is 116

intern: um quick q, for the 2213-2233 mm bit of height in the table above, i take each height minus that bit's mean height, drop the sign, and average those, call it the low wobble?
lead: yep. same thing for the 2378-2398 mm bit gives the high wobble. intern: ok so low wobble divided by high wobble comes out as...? 0.4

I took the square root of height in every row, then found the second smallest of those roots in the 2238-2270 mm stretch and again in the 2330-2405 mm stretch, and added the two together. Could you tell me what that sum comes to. 13.9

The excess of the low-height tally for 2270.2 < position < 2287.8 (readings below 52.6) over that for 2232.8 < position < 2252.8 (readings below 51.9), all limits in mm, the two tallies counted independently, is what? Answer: 3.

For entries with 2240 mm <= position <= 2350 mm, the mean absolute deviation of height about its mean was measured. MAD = 4.5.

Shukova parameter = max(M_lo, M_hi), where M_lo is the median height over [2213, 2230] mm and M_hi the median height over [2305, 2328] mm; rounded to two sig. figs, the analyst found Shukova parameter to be 61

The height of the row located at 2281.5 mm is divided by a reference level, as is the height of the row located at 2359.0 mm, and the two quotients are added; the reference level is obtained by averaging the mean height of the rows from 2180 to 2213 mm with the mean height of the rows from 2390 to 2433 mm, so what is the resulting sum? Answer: 1.79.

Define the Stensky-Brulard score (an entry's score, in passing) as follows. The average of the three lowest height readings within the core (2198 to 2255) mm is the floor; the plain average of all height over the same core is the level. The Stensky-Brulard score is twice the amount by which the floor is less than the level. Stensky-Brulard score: 12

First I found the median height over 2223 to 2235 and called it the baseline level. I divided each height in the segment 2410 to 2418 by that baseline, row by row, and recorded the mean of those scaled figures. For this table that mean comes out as 0.85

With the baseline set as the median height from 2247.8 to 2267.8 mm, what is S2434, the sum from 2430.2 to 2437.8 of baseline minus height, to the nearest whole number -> 23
